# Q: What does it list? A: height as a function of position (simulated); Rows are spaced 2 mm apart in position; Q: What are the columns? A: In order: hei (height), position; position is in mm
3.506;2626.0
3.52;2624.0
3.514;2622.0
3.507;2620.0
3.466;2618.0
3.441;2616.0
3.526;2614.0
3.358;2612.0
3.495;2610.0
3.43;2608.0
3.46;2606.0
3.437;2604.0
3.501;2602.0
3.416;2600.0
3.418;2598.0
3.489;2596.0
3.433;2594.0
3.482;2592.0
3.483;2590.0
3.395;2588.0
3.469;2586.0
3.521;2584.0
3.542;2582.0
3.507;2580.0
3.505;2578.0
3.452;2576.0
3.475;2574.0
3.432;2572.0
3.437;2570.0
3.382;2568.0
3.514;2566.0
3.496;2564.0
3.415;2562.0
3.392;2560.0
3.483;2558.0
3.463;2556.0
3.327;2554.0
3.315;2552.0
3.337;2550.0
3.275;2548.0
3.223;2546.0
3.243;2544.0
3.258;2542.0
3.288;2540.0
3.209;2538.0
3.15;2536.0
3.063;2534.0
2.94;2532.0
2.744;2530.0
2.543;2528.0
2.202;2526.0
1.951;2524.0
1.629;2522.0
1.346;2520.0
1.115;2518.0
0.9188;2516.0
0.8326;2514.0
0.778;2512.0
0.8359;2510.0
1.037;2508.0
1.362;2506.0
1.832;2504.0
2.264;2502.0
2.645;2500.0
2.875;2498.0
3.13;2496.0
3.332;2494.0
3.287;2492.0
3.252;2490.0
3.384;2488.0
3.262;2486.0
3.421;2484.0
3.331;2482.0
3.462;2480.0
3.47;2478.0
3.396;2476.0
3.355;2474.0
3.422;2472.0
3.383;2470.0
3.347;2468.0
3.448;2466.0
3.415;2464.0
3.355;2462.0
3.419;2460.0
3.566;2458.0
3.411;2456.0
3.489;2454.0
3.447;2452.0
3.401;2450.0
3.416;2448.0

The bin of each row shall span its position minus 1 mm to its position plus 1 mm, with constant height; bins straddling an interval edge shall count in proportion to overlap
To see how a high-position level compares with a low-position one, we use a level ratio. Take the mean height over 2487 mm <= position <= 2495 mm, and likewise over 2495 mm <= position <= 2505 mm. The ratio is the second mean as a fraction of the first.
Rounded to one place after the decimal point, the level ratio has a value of 0.8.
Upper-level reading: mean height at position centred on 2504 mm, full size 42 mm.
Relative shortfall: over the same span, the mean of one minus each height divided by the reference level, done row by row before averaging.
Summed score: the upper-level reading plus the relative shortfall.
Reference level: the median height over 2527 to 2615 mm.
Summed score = 2.50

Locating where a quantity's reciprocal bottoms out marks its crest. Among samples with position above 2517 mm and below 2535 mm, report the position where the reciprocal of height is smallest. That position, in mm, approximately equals 2534.0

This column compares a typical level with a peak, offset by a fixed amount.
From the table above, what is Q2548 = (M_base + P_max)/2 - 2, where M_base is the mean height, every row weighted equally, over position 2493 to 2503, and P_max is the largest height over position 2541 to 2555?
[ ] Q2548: 1.1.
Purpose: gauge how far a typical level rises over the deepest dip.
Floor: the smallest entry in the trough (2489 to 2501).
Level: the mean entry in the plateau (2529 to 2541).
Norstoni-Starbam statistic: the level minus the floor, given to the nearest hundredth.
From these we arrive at 0.42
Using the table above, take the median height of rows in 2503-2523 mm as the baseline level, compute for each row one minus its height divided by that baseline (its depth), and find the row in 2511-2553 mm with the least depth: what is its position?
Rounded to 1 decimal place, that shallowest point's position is 2550.0 mm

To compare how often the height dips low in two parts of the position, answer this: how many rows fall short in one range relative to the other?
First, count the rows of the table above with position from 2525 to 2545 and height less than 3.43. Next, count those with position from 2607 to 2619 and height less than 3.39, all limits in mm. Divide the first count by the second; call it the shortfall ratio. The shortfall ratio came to 10.0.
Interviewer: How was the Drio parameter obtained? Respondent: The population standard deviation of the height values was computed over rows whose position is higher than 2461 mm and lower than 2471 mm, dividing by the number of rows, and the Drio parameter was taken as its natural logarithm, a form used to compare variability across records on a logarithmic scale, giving -3.28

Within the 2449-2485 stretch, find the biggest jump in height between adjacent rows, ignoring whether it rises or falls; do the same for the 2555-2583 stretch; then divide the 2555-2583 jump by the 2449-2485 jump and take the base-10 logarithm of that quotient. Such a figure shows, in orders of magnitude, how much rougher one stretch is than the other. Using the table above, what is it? -0.1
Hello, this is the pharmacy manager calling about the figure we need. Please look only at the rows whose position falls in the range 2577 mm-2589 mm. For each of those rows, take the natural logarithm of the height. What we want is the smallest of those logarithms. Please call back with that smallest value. 1.22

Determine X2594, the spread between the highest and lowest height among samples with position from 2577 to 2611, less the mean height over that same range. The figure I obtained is -3.3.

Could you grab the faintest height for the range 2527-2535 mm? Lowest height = 2.543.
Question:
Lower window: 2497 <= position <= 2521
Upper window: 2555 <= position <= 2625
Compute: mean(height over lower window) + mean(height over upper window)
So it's 4.95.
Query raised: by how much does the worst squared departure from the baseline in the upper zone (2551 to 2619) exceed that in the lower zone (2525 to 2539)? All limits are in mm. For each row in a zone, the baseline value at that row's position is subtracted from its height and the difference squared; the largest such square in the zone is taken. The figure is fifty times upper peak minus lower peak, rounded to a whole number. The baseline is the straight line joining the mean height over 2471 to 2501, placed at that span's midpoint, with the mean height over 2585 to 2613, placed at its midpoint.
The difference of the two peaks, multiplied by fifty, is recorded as -63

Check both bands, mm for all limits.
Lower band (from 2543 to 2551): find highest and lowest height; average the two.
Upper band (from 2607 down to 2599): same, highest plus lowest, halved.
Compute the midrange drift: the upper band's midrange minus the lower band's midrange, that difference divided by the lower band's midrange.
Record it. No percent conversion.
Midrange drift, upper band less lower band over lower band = 0.054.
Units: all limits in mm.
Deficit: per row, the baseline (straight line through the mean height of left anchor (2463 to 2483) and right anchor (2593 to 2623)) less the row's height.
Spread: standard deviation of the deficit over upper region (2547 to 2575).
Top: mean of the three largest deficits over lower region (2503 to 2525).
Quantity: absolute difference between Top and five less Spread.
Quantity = 2.3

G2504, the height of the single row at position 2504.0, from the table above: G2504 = 1.832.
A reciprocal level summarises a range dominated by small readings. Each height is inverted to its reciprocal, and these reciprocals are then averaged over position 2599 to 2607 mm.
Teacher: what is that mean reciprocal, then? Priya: 0.2896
